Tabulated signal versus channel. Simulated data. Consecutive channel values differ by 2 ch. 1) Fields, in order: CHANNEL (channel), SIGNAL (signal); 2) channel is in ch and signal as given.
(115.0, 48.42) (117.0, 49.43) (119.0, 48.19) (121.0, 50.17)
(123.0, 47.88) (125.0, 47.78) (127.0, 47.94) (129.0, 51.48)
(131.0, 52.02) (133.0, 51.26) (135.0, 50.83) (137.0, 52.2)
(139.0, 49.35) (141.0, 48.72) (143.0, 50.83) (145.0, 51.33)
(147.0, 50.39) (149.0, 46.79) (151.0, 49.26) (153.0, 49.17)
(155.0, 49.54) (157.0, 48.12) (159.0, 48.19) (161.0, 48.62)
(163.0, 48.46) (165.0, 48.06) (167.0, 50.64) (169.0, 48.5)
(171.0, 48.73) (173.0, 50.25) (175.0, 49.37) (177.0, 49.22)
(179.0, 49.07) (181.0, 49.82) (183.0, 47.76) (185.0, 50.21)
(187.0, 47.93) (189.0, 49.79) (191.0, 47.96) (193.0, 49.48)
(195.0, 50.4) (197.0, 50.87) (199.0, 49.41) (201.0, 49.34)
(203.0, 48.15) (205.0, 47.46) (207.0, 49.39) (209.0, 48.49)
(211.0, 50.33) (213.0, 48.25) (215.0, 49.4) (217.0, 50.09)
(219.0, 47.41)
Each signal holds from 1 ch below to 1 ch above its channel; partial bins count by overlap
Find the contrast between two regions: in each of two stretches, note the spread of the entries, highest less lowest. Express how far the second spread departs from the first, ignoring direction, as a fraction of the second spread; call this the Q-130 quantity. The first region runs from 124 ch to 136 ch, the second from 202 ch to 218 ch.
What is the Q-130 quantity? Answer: 0.48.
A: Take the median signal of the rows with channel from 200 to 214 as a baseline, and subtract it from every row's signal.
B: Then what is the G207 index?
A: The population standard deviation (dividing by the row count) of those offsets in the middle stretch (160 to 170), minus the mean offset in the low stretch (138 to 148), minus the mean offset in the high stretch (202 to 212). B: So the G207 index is -1.0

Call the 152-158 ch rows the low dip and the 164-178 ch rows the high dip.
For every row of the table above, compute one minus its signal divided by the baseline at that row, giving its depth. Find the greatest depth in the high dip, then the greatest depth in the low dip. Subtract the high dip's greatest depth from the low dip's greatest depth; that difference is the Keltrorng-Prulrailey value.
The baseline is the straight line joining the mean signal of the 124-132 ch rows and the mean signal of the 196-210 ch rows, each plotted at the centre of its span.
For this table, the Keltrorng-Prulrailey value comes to 0.00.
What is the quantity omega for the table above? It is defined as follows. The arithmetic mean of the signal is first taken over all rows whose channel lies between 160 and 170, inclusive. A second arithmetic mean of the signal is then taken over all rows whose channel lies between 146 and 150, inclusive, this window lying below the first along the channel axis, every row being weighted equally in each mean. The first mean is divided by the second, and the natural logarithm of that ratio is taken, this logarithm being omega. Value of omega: 0.005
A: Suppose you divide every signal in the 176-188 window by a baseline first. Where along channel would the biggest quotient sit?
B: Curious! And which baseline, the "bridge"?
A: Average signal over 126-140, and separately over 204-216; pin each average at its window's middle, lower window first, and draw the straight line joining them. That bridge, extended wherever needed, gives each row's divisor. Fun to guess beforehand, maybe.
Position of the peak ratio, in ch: 185.0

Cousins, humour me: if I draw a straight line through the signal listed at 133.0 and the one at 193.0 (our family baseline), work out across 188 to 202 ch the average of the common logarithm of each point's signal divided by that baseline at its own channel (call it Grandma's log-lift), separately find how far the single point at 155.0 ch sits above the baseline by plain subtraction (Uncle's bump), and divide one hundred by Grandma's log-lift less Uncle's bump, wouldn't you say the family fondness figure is 94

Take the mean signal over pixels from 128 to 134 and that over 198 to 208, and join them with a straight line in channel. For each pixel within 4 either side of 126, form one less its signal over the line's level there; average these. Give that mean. 0.058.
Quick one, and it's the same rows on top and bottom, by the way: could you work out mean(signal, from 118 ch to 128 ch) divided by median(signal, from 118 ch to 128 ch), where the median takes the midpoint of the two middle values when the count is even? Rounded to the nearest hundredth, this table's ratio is 1.01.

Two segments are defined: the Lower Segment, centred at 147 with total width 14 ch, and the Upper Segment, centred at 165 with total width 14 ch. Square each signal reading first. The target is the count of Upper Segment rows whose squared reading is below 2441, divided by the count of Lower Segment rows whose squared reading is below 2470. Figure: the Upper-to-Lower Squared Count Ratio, 1.5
